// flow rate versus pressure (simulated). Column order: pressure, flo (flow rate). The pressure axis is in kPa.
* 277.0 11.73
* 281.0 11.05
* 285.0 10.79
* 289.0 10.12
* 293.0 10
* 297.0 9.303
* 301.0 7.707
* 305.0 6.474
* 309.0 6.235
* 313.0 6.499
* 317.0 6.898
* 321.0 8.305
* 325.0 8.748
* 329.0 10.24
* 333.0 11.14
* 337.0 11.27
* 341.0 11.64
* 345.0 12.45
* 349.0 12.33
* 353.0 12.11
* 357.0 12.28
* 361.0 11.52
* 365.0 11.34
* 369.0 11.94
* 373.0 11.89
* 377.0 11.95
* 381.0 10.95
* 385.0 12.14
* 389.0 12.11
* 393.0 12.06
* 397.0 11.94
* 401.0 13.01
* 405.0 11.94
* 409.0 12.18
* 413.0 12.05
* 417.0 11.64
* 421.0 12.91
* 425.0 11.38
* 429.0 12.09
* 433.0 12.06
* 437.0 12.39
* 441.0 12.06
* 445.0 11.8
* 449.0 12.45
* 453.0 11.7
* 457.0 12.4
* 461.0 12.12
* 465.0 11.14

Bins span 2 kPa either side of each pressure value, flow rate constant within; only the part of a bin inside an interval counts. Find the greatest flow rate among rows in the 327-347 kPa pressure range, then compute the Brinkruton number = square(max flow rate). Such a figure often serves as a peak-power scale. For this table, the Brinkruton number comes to 155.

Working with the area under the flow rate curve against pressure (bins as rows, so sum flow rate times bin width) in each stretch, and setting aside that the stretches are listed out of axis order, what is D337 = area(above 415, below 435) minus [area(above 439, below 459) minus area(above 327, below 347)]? 226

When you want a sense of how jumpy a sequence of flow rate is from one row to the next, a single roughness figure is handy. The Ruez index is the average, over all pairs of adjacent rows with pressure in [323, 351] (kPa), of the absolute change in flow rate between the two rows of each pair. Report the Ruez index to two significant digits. 0.64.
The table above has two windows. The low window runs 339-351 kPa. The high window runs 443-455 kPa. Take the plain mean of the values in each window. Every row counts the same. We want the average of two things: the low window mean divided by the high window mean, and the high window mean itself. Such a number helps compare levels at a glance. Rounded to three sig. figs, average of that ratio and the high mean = 6.50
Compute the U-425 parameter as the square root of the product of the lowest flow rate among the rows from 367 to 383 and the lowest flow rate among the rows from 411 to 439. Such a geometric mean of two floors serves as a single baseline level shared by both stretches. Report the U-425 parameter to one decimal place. 11.2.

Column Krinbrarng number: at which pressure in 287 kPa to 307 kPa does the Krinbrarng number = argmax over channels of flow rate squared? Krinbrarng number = 289.0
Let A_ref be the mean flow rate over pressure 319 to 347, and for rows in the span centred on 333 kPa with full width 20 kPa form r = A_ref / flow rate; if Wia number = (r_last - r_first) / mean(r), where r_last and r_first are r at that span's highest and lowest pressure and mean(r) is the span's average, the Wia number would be -0.30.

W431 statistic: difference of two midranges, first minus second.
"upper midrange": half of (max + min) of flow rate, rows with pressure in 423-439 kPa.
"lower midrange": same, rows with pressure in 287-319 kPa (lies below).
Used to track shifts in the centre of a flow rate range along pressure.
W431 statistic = 3.7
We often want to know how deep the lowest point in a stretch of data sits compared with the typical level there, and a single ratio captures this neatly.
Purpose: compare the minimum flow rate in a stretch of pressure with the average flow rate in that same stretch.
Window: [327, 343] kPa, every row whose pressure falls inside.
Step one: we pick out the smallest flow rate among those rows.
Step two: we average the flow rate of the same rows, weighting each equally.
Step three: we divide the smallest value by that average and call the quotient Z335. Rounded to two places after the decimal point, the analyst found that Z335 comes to 0.92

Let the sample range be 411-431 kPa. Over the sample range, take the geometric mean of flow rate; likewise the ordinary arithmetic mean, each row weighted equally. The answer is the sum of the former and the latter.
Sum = 24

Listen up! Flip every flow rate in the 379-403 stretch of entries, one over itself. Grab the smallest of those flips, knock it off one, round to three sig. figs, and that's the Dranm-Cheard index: 0.923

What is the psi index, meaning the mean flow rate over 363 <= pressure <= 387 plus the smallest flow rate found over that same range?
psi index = 22.7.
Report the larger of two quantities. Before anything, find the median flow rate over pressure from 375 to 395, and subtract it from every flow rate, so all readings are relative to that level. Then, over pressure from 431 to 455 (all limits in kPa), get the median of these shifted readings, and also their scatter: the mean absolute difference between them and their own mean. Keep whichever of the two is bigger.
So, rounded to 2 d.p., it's 0.23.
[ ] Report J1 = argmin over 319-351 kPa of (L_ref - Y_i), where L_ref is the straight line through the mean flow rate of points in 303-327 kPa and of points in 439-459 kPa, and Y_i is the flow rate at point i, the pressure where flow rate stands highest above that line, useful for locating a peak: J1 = 345.0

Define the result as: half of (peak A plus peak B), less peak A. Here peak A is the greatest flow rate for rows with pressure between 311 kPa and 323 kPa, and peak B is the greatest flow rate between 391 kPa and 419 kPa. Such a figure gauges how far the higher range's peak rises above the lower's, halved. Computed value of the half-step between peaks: 2.4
